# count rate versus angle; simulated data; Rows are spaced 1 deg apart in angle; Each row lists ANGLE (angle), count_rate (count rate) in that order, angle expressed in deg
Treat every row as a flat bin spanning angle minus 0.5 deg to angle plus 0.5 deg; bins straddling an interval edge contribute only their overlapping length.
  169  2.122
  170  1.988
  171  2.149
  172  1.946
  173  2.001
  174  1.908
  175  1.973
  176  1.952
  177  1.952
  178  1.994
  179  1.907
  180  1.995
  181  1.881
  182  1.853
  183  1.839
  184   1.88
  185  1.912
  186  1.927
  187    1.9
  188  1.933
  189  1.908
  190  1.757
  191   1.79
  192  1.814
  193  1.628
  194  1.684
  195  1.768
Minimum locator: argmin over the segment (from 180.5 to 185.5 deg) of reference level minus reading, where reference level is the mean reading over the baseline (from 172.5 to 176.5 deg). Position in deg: 185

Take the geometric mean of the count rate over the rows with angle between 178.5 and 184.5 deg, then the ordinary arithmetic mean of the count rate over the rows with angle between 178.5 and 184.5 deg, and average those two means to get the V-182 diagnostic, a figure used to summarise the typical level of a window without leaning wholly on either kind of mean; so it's 1.89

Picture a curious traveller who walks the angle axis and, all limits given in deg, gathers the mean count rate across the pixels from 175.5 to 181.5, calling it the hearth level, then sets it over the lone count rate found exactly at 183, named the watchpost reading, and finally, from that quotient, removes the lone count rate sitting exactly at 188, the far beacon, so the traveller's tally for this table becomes -0.87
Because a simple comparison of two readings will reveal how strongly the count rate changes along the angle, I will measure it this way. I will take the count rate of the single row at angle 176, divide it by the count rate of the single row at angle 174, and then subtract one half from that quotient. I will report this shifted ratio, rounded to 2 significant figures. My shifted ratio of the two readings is 0.52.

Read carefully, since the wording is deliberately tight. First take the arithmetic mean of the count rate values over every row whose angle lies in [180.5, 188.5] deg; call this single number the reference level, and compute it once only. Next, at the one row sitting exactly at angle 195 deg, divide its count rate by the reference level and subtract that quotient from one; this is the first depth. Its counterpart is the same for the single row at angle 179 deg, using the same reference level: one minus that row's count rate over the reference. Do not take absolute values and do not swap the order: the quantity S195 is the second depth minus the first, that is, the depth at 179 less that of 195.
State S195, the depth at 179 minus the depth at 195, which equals -0.074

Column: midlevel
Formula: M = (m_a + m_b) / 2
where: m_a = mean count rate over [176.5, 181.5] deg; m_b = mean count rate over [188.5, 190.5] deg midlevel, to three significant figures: 1.89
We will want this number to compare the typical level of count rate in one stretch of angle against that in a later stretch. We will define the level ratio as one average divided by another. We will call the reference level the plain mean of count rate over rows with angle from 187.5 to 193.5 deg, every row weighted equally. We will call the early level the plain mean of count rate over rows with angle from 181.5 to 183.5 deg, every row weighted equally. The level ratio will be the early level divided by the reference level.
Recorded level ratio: 1.02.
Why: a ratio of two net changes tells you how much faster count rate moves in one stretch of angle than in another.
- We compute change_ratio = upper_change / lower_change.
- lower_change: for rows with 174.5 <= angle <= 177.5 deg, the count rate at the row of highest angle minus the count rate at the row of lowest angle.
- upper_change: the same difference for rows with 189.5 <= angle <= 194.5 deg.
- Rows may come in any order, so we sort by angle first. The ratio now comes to 3.5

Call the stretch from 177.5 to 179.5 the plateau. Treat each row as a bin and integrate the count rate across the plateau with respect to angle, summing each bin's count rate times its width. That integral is 3.90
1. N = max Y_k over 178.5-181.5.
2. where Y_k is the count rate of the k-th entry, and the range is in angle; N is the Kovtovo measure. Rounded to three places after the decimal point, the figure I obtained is 1.995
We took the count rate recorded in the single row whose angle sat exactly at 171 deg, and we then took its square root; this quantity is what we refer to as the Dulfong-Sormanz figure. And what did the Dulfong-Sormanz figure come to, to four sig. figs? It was 1.466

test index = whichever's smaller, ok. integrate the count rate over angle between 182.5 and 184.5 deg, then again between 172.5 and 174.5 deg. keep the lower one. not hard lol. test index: 3.72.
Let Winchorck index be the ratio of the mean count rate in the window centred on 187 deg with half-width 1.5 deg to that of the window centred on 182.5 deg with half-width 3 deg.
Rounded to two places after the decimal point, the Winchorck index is 1.01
